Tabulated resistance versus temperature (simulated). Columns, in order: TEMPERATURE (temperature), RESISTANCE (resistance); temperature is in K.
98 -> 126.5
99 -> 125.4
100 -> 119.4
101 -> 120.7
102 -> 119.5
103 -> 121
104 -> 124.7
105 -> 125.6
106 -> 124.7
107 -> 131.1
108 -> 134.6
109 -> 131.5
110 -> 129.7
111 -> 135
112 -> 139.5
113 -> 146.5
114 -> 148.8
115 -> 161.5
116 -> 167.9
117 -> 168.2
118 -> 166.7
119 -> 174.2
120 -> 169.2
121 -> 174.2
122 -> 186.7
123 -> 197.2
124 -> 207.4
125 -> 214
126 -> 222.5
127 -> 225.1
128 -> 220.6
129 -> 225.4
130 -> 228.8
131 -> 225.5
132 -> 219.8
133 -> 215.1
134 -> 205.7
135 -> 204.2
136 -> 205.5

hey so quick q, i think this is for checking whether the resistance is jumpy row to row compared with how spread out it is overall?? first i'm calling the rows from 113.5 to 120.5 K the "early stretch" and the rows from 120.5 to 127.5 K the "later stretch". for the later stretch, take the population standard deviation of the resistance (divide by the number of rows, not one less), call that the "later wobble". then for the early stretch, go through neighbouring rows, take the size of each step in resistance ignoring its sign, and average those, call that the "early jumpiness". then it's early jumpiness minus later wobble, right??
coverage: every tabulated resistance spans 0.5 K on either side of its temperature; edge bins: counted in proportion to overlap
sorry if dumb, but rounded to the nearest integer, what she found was -12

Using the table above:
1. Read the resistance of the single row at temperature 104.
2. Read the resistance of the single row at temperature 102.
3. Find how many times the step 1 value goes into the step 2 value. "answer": 0.96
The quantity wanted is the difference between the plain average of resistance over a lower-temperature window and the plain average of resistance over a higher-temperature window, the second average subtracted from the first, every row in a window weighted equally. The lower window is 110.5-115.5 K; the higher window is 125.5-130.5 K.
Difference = -78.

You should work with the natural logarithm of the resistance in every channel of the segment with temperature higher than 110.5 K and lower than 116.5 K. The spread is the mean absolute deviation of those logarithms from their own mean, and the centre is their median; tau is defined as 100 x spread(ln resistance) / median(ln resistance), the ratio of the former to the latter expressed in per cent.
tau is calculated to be 1.3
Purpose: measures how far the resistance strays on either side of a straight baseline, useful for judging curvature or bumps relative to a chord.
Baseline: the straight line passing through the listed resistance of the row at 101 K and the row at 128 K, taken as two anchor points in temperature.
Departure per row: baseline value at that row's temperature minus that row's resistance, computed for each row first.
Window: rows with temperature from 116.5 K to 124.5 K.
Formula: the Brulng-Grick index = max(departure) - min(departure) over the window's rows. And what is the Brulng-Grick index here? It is 23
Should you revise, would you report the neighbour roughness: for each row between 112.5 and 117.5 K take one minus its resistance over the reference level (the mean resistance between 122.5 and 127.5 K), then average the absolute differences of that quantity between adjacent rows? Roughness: 0.025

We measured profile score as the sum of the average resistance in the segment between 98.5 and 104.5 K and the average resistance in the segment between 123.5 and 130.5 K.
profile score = 342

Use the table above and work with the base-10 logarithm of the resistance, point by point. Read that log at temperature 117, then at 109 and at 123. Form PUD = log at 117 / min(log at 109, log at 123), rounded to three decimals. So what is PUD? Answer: 1.050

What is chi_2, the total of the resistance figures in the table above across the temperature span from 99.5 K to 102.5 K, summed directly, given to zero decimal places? 360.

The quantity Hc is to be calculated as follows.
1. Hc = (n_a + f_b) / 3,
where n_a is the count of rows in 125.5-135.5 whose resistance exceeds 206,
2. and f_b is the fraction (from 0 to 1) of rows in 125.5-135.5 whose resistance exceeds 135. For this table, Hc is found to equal 3.0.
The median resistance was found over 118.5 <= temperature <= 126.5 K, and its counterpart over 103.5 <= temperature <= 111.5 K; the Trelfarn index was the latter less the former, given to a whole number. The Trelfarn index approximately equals -62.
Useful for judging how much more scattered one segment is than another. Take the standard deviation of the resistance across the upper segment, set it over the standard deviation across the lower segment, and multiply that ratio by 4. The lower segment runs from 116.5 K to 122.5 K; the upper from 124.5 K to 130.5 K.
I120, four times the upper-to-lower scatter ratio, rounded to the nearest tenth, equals 2.8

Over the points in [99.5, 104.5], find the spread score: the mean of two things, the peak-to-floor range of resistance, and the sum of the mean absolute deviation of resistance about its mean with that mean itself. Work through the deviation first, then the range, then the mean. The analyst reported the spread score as 64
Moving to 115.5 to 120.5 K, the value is 89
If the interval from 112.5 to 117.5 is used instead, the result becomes 95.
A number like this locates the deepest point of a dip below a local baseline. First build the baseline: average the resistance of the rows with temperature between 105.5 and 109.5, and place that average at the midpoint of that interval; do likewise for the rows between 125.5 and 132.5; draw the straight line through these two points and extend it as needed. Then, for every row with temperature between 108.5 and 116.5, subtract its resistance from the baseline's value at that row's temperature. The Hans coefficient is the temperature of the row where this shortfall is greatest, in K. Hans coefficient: 110 K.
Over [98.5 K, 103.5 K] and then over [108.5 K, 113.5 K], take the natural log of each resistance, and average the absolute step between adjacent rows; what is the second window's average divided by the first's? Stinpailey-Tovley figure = 1.65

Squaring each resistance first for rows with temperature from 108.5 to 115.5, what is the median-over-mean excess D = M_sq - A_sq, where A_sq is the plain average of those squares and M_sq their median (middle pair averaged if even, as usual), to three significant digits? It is -752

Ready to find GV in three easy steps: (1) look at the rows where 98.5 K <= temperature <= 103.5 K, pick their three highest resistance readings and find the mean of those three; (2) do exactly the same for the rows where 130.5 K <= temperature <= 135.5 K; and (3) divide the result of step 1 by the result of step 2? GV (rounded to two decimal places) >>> 0.56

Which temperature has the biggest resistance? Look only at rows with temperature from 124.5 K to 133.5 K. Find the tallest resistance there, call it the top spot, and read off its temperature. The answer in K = 130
